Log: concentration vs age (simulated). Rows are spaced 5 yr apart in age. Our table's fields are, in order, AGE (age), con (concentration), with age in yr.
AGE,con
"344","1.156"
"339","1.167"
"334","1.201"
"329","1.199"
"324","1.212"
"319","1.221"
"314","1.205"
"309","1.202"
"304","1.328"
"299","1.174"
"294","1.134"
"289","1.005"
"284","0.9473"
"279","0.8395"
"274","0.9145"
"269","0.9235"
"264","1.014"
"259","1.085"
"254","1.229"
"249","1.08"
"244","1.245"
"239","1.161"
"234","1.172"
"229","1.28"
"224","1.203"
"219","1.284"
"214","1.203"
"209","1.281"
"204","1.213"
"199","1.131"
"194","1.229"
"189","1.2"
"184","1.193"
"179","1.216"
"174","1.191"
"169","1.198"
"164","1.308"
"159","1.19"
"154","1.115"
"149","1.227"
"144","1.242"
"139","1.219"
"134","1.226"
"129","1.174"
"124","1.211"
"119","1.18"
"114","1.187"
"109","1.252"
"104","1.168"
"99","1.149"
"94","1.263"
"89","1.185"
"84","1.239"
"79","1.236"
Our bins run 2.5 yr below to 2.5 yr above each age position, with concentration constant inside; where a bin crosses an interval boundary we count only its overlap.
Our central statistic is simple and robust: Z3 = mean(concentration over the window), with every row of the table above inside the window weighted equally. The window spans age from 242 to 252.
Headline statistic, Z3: 1.16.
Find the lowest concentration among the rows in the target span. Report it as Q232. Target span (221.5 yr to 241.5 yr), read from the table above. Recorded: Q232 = 1.161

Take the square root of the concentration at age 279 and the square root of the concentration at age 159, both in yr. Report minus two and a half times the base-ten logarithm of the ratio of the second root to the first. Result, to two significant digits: -0.19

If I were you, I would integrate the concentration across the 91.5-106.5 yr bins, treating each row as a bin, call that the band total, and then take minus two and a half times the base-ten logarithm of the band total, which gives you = -3.13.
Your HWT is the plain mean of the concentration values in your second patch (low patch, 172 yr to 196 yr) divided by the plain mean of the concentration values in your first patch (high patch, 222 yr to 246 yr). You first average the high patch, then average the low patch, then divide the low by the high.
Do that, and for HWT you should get 0.99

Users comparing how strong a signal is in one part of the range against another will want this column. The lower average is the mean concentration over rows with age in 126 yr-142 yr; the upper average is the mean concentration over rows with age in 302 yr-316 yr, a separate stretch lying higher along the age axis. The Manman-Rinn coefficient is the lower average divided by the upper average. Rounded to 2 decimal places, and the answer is 0.97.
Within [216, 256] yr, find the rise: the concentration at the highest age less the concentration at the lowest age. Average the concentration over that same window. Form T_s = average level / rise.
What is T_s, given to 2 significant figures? -22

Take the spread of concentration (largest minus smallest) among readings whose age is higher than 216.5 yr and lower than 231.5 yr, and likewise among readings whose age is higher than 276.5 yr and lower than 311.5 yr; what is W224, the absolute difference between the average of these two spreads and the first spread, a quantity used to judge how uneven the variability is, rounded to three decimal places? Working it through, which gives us 0.204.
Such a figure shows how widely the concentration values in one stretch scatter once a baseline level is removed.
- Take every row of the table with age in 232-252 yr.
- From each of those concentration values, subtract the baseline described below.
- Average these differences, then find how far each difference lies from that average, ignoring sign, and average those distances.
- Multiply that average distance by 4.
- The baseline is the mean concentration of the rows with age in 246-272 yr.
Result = 0.176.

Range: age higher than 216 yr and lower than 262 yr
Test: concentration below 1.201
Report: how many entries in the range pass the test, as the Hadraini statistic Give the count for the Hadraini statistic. 4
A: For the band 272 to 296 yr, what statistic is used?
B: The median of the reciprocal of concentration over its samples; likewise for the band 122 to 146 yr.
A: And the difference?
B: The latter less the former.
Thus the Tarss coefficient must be -0.24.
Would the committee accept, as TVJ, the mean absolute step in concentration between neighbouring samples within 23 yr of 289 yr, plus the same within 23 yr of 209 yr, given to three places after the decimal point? 0.162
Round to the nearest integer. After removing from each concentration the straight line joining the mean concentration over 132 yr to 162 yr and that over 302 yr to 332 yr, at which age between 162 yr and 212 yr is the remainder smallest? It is 199 yr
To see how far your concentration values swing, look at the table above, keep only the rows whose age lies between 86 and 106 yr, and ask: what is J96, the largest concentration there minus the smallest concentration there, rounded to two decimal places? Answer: 0.11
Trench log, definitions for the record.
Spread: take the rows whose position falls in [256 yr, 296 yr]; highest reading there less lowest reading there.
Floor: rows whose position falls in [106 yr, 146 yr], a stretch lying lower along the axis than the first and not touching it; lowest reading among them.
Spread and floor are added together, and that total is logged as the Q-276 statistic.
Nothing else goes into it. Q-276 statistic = 1.47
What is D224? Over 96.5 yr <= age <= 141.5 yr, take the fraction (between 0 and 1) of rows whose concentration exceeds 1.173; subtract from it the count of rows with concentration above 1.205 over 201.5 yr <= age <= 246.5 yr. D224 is -4.2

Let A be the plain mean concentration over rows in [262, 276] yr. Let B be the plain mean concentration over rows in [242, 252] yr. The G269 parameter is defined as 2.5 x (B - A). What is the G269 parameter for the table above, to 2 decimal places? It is 0.53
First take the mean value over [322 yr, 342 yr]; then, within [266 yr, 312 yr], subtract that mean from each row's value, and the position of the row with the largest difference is 304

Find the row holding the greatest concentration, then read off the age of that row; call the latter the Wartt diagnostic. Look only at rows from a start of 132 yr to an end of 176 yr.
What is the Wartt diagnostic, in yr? 164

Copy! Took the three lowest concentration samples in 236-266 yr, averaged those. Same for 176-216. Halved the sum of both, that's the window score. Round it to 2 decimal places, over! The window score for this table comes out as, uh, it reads 1.12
